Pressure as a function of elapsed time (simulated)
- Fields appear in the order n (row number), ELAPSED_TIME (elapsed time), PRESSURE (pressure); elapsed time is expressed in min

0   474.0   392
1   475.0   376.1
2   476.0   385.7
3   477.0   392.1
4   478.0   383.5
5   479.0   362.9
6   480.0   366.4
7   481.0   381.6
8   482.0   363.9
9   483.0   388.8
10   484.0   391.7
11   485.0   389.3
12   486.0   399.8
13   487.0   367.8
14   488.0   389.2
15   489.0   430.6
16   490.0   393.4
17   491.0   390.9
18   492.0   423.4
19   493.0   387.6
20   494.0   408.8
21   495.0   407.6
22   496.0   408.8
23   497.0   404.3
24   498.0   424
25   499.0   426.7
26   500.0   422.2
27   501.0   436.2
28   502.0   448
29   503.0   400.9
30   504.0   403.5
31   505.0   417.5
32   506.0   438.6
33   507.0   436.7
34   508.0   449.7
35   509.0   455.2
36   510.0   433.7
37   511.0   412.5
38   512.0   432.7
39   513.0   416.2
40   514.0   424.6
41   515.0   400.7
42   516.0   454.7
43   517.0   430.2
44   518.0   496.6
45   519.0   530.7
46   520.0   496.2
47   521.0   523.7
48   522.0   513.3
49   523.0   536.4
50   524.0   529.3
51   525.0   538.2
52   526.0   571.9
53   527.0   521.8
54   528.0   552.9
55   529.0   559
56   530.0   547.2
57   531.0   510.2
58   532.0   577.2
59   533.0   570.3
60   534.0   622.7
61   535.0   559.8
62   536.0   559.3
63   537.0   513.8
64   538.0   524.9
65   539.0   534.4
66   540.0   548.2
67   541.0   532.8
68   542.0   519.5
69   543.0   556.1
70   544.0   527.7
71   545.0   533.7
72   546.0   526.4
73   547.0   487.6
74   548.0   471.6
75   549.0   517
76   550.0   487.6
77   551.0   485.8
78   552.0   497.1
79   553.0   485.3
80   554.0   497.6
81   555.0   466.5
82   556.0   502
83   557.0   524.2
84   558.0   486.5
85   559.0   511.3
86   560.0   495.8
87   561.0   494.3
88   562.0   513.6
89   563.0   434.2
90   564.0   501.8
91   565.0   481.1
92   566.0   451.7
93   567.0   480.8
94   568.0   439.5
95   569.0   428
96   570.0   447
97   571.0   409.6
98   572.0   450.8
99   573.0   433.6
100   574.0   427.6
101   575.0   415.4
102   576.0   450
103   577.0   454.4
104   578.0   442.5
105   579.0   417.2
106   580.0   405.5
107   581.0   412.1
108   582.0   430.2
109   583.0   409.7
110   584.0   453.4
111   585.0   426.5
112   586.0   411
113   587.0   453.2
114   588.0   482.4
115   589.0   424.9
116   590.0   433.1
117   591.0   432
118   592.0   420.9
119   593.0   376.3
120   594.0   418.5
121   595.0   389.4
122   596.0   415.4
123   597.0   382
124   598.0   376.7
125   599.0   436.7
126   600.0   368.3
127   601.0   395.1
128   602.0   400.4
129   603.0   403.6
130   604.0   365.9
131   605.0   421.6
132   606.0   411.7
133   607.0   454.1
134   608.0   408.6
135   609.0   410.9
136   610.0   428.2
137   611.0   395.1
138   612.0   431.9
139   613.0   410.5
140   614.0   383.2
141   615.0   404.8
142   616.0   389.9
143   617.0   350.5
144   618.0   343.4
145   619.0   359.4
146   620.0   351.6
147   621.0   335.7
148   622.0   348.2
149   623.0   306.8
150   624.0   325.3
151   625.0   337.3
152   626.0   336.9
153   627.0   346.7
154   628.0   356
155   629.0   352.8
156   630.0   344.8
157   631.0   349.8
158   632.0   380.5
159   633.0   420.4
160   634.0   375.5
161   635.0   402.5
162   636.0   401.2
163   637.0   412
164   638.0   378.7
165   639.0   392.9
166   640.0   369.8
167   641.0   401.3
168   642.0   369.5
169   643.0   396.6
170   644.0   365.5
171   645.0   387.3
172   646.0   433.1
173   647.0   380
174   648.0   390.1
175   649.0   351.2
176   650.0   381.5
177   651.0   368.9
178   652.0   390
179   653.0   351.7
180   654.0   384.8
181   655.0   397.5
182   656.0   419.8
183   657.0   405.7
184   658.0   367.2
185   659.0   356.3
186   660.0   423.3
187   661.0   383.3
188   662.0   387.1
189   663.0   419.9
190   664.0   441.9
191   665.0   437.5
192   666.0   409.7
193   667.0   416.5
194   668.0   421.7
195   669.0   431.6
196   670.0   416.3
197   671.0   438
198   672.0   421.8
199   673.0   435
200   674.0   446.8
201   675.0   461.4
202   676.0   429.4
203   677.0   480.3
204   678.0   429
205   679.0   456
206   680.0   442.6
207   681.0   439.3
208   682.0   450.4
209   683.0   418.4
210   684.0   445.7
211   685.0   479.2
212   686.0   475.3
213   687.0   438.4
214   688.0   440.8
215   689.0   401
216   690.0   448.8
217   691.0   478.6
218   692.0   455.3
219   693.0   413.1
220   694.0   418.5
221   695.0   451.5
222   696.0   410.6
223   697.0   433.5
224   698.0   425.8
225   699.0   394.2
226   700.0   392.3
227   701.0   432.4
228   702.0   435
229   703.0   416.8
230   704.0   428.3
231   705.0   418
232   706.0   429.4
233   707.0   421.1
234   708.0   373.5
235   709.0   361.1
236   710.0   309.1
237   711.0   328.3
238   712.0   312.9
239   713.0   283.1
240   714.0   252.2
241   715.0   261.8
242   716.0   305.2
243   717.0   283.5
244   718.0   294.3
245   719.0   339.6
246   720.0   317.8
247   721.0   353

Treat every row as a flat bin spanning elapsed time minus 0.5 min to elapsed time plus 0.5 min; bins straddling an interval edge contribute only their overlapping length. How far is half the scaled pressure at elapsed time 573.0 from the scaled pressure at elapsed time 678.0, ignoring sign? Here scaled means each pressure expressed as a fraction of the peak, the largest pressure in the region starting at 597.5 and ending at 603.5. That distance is 0.49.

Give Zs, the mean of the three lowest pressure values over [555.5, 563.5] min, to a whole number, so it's 472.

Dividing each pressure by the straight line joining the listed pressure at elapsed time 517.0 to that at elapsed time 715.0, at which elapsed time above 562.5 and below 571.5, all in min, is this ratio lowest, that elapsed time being 571.0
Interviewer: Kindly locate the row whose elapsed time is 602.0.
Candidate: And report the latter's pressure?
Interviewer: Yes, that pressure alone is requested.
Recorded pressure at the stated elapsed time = 400.4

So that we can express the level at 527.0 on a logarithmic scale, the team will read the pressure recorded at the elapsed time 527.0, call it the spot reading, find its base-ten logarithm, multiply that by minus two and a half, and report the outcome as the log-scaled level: -6.8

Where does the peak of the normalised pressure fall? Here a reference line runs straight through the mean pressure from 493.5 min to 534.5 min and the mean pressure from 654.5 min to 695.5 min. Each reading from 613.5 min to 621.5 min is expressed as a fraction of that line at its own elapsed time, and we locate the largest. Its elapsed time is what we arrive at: 615.0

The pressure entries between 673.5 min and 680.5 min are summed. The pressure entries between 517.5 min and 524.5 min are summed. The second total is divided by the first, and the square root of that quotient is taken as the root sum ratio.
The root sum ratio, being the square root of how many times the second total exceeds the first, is 1.07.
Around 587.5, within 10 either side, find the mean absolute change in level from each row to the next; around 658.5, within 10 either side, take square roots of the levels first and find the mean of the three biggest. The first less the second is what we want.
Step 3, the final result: 5.1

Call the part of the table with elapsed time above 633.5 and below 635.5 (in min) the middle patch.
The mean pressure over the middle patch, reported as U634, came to 389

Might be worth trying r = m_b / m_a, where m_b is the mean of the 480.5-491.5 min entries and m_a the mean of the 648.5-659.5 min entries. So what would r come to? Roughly 1.03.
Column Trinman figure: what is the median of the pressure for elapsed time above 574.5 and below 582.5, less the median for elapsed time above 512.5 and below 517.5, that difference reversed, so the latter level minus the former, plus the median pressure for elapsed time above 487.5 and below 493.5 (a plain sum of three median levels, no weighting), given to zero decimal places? 393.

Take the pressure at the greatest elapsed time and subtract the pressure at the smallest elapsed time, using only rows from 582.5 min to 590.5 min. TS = 23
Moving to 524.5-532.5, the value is 39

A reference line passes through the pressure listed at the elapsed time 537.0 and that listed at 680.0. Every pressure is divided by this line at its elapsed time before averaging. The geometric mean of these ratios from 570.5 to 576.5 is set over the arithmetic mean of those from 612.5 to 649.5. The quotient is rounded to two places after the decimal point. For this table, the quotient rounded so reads 1.09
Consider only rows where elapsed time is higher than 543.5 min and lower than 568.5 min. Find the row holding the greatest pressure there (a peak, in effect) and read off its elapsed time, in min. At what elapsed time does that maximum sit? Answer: 545.0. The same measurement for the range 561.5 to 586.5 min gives 562.0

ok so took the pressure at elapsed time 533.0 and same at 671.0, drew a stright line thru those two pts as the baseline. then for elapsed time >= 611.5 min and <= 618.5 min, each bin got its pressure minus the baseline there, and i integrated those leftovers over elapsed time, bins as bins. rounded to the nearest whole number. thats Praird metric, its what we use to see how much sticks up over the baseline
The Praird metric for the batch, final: -728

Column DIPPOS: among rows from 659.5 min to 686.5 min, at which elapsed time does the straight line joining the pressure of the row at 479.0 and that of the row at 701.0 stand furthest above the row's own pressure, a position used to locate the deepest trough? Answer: 661.0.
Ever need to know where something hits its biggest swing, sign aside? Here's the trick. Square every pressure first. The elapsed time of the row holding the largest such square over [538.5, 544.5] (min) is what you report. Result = 543.0 min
